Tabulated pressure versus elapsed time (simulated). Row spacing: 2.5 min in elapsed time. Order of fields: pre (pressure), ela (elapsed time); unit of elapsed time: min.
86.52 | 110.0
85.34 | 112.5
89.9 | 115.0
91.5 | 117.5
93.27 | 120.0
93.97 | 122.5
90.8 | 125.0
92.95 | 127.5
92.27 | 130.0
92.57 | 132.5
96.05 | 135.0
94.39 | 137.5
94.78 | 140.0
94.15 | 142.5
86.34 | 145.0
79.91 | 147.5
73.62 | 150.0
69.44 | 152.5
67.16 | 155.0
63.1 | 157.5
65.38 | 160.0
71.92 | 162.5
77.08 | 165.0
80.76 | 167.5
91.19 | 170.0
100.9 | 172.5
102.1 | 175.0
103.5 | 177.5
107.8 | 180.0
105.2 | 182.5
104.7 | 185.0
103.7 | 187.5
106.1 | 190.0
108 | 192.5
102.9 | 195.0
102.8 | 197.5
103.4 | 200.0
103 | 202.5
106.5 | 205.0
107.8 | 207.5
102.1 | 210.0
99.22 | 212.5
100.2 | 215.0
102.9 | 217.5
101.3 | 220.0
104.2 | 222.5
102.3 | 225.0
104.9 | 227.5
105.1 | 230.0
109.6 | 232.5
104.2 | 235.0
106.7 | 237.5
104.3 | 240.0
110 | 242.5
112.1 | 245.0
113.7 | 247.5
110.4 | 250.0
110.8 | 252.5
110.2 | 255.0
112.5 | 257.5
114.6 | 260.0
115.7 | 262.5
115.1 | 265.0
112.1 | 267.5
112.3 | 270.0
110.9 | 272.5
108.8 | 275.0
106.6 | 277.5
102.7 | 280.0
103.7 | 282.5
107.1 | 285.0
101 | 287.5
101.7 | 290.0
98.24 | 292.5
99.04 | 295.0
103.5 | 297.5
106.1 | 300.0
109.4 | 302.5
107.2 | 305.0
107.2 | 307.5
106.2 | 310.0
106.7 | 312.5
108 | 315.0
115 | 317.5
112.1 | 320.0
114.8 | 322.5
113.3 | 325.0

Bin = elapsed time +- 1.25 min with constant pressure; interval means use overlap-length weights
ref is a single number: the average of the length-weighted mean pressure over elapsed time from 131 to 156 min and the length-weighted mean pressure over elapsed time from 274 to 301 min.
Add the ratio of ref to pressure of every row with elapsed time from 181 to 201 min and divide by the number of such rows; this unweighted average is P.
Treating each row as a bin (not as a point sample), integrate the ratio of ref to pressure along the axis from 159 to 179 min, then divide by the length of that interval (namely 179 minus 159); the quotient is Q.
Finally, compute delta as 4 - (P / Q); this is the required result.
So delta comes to 3.19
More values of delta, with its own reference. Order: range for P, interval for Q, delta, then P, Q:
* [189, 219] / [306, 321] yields 2.95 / 0.91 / 0.86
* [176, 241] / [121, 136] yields 3.11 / 0.90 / 1.01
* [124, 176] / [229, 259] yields 2.68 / 1.14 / 0.86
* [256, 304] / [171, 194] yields 3.03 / 0.88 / 0.90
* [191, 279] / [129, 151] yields 3.17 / 0.88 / 1.06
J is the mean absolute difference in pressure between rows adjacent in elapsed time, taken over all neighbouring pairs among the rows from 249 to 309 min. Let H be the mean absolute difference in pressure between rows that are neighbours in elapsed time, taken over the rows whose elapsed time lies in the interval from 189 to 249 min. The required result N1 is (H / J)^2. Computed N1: 1.5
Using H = 2.55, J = 2.1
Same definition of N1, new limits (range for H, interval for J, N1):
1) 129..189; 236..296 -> 2.9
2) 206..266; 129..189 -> 0.4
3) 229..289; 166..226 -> 0.8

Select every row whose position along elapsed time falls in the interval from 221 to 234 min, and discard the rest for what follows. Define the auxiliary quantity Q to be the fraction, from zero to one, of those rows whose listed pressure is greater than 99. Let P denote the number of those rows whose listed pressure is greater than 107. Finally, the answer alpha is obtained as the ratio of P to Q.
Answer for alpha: 1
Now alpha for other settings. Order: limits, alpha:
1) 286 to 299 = 0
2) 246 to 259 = 5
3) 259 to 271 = 5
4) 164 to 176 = 0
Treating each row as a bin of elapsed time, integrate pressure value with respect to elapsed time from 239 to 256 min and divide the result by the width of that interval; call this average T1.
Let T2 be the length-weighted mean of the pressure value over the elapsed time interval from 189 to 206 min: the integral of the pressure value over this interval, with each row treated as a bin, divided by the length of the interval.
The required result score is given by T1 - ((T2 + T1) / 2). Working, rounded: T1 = 110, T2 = 105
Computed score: 3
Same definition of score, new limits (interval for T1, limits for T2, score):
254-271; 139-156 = 16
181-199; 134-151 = 8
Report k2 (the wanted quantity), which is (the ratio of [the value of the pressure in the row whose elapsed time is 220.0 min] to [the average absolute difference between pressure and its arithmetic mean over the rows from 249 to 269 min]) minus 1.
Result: 54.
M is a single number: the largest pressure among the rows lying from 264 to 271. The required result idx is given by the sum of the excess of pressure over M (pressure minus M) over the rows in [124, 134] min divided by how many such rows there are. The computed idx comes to -23.0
